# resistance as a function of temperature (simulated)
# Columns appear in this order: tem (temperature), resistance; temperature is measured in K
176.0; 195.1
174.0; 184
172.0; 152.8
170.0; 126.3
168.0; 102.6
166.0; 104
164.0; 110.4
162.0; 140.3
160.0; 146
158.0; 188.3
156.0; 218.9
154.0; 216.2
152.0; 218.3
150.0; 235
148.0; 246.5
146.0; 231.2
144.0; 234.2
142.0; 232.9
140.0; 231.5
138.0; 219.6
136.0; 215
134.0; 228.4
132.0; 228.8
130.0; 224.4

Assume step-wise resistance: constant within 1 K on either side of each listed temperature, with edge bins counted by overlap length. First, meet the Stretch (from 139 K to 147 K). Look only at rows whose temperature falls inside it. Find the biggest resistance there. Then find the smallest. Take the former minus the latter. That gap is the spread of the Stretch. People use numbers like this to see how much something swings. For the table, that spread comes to 3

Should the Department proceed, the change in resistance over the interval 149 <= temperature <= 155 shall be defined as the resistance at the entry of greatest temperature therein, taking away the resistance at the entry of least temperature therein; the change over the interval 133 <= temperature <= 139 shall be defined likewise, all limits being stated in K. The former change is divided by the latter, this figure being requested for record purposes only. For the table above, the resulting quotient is 2.1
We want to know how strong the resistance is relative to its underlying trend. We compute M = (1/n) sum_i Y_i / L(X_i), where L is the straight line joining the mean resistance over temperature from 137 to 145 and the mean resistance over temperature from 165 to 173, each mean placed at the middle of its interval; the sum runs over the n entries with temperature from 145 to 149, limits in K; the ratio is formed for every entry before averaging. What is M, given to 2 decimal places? 1.16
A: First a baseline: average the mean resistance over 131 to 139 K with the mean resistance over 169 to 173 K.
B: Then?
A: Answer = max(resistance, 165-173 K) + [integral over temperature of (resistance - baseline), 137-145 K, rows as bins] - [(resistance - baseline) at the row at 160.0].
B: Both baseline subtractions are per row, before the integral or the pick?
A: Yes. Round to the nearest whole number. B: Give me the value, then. 574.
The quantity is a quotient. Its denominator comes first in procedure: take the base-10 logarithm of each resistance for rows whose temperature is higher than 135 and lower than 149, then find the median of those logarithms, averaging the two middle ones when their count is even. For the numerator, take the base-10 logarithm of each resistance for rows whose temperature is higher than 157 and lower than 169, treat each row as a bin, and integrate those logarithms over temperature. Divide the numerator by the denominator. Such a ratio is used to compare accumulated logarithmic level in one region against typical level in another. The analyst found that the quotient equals 11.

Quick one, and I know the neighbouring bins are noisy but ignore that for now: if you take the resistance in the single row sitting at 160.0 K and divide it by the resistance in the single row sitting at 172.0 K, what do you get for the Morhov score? 0.96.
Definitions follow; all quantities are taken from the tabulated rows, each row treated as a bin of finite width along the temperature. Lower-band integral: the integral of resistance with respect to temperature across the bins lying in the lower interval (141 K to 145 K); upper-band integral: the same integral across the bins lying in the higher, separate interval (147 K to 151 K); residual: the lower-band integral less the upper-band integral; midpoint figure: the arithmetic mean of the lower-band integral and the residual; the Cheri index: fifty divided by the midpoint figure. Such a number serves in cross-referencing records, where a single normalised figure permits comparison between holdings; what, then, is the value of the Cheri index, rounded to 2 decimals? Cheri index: 0.11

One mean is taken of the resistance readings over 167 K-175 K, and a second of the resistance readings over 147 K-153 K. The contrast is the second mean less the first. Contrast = 92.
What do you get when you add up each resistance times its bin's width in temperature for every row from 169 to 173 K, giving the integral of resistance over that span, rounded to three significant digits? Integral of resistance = 558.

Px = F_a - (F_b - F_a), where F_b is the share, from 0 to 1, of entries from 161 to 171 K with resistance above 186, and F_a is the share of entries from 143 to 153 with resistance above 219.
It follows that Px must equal 1.6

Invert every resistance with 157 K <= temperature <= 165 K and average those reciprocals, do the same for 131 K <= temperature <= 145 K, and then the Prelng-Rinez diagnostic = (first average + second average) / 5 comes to 0.0023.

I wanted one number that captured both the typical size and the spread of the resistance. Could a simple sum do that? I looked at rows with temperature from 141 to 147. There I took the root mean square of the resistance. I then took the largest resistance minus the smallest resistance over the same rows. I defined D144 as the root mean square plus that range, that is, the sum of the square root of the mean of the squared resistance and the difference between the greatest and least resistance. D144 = 236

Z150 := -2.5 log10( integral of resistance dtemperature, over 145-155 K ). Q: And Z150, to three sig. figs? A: -8.40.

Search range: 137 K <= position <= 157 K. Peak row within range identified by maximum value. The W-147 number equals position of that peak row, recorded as 148.0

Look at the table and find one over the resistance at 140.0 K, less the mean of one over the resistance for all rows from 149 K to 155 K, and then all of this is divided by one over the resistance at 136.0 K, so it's 0.0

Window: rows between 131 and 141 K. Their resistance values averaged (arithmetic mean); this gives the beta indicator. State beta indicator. 225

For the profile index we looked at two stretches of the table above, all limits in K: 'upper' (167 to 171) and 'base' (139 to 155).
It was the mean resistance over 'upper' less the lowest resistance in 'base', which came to -102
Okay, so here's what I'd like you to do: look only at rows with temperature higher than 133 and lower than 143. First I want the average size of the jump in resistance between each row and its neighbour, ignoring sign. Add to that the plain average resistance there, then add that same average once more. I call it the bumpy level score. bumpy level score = 459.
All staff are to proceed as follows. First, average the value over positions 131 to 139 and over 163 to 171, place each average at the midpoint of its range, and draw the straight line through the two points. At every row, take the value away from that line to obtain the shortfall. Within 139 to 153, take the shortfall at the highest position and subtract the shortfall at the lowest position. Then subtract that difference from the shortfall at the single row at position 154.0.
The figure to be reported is -31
